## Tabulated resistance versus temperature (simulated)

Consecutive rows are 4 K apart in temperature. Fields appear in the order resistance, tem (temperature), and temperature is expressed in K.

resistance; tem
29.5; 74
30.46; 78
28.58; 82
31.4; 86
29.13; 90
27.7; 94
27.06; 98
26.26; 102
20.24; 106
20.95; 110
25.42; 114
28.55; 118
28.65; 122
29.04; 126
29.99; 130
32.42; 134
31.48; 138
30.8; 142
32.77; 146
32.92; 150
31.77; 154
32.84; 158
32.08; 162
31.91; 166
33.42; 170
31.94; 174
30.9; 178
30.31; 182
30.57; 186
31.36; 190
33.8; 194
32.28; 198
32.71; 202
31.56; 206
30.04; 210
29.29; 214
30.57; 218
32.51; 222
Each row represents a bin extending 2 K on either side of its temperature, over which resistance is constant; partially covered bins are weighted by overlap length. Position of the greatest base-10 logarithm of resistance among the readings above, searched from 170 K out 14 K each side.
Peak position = 170 K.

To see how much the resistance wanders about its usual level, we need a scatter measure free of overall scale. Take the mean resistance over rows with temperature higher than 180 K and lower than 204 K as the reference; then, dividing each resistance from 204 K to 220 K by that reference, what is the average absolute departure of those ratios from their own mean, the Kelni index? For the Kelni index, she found 0.02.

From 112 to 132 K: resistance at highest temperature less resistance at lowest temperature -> 4.6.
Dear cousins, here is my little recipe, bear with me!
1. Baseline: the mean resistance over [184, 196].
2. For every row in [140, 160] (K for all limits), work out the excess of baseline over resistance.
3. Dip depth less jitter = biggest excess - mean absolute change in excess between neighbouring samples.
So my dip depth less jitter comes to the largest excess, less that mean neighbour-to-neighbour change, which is 0.0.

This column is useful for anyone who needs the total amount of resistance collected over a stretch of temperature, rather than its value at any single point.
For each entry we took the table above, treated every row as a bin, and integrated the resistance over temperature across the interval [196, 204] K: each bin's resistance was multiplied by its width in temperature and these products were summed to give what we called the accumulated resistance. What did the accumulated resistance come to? 260.0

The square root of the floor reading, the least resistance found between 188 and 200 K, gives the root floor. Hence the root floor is 5.60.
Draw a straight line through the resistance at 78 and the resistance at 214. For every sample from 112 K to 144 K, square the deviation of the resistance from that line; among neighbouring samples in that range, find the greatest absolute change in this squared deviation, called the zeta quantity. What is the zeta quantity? 20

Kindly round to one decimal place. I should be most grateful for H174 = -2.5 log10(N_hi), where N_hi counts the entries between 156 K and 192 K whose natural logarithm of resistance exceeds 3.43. -2.1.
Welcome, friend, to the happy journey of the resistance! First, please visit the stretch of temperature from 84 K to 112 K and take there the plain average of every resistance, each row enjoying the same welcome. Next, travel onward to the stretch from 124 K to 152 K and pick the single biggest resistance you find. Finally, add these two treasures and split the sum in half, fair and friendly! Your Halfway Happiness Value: 29.5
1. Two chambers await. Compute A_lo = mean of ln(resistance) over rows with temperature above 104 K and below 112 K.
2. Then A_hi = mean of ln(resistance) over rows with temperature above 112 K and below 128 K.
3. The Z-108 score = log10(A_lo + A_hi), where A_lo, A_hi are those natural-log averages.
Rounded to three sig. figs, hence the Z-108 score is 0.803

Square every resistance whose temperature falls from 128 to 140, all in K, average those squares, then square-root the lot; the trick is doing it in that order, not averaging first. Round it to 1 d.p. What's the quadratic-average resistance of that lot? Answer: 31.3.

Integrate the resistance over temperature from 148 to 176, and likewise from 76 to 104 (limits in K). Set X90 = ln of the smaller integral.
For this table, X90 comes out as 6.69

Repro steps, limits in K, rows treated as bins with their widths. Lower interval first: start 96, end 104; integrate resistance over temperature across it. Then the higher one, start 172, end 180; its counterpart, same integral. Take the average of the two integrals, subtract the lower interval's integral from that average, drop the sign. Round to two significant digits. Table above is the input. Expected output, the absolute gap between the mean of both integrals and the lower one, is 19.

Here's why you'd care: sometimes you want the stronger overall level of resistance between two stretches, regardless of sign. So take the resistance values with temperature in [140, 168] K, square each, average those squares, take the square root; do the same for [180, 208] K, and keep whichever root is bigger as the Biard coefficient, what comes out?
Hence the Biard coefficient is 32.2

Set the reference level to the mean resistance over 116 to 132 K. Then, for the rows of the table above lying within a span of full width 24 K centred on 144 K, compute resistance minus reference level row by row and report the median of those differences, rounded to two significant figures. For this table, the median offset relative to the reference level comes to 3.0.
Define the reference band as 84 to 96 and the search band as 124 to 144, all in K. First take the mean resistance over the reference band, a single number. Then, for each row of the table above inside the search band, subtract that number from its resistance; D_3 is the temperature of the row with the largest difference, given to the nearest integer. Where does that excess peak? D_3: 134 K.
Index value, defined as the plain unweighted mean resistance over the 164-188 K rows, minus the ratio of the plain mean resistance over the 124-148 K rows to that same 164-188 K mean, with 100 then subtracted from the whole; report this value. -69.5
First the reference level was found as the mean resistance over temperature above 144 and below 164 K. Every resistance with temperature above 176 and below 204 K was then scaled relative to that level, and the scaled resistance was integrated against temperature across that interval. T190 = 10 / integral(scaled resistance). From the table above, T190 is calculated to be 0.37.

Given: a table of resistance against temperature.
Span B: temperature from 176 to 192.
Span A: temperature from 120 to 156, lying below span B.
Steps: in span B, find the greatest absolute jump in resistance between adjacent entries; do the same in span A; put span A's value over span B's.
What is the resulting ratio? 3.1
